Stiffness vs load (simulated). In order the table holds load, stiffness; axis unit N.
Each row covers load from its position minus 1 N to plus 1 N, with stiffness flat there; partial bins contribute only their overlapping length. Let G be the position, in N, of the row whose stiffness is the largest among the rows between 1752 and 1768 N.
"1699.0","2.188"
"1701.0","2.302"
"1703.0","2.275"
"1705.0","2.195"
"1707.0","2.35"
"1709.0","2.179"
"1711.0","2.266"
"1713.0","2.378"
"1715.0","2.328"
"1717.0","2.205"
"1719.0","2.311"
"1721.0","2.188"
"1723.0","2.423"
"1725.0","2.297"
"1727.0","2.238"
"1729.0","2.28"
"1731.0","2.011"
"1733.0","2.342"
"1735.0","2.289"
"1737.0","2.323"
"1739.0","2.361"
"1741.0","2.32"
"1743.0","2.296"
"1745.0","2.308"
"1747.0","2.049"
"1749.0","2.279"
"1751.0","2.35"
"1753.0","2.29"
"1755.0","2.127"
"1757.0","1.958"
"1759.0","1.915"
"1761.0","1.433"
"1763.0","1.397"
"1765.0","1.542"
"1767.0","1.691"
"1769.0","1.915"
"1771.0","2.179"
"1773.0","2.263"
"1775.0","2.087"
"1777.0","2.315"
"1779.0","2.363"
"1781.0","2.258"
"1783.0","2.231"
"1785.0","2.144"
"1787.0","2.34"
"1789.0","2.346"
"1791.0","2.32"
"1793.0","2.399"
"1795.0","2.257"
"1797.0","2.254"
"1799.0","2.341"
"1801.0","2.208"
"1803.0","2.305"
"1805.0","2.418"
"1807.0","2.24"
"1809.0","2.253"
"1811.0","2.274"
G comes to 1753.0 N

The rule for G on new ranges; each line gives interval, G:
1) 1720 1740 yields 1723.0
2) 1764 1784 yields 1779.0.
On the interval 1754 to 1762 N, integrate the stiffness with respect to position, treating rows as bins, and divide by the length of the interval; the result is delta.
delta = 1.86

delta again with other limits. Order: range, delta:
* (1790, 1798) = 2.31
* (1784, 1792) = 2.29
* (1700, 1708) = 2.28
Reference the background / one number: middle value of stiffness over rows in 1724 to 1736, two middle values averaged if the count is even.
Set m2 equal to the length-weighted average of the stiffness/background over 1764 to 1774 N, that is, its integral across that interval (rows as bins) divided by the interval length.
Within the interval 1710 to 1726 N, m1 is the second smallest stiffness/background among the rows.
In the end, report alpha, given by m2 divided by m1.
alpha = 0.87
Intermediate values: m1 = 0.97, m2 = 0.840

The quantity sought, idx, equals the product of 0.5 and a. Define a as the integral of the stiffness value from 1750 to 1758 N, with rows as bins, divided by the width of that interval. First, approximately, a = 2.18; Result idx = 1.09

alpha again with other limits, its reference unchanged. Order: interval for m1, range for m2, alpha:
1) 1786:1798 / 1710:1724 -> 1.02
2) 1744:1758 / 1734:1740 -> 1.13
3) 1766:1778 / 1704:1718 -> 1.19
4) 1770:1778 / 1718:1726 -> 1.06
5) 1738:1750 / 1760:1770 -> 0.70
